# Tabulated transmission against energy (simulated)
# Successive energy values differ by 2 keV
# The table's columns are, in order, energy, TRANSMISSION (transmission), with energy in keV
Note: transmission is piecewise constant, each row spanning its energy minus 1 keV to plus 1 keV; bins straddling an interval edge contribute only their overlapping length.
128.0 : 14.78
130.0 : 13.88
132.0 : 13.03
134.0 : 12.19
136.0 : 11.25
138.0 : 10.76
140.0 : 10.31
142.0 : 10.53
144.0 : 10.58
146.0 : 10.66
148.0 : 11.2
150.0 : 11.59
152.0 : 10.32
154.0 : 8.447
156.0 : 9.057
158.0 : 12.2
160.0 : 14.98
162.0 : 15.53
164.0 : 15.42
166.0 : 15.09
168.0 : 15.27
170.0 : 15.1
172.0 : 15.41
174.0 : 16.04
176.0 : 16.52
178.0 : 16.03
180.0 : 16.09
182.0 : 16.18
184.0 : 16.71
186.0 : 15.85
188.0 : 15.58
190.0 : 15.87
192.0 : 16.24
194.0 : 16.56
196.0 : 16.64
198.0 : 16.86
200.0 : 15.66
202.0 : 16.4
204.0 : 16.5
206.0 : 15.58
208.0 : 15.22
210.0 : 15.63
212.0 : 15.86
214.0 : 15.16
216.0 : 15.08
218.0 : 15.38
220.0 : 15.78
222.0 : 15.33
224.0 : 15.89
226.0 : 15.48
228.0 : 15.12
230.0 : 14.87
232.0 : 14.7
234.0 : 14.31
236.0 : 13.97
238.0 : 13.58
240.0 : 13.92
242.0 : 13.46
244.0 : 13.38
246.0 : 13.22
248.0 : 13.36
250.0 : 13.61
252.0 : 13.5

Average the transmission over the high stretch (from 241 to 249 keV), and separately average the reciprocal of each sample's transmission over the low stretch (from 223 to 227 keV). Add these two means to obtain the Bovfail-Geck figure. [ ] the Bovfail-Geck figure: 13.4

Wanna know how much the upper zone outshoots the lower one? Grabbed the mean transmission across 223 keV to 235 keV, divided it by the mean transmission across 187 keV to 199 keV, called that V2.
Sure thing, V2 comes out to 0.92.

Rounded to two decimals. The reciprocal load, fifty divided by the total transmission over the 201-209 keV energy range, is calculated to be 0.78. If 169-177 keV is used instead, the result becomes 0.79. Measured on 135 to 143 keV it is 1.17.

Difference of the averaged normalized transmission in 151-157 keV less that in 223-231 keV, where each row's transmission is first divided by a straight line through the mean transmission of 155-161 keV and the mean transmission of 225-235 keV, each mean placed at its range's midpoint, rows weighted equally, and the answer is -0.26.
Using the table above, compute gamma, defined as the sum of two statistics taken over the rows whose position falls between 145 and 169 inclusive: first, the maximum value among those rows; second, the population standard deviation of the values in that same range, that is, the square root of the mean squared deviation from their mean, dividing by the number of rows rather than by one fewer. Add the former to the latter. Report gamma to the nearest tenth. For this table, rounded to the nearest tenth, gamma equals 18.1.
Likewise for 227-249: 15.8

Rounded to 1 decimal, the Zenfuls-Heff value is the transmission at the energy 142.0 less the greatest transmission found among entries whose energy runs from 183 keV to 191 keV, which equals -6.2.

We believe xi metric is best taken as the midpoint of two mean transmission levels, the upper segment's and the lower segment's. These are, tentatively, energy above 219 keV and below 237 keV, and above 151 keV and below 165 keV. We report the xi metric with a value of 13.7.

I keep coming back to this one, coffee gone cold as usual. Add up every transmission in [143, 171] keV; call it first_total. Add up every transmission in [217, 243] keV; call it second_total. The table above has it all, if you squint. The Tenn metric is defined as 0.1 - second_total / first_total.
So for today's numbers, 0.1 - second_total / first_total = -1.0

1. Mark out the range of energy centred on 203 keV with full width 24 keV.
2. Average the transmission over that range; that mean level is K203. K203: 16.0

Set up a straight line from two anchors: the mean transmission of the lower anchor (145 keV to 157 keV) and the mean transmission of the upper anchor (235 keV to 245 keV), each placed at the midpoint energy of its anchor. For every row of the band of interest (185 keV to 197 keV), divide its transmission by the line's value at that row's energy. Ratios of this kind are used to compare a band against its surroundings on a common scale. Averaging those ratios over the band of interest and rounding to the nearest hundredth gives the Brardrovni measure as 1.37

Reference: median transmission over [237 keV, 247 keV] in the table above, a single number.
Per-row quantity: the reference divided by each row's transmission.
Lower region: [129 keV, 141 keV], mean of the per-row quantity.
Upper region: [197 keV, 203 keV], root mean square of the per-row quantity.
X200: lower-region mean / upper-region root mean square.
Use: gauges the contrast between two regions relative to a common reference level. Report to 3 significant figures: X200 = 1.38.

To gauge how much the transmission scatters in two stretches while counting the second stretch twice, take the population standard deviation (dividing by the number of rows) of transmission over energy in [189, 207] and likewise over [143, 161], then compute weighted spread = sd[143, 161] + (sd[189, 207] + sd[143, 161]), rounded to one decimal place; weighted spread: 4.0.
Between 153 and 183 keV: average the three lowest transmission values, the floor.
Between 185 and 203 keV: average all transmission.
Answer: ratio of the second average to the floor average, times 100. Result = 163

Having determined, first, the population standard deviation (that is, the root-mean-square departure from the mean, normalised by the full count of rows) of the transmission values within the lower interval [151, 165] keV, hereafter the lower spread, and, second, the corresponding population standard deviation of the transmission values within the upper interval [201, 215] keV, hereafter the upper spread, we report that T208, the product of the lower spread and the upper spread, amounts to 1.39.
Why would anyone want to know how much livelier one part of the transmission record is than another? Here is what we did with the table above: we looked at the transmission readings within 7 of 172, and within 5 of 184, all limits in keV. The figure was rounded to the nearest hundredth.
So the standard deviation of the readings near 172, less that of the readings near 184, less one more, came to -0.86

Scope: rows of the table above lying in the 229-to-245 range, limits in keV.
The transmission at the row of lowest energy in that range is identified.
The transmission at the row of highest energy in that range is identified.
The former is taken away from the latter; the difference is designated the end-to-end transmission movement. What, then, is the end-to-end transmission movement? -1.5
